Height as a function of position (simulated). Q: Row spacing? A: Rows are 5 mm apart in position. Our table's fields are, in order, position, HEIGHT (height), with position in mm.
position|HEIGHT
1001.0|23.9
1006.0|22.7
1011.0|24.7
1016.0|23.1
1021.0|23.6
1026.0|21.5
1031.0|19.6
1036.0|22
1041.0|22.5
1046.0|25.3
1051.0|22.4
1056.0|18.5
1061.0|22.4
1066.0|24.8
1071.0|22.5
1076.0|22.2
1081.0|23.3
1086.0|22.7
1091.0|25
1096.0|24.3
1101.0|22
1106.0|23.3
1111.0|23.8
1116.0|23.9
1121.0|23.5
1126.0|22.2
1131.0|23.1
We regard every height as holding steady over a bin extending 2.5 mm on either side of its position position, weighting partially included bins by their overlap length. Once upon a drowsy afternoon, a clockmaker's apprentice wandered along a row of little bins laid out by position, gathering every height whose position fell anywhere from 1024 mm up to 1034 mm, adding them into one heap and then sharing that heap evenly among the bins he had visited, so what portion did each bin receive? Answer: 20.6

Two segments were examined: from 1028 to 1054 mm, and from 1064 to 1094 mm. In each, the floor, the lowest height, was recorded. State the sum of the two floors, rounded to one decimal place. 41.8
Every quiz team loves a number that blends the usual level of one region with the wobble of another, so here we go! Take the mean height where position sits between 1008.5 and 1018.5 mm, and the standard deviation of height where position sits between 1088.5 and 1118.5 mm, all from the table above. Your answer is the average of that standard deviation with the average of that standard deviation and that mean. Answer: 6.7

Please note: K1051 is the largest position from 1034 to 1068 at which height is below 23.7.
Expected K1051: 1061.0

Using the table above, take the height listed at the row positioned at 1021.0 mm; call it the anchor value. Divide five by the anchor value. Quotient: 0.212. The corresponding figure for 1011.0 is 0.202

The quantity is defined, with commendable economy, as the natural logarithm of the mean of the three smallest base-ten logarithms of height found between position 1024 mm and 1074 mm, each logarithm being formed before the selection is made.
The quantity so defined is 0.260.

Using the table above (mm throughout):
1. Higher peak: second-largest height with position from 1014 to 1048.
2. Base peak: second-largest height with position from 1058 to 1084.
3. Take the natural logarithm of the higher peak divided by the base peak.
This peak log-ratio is 0.01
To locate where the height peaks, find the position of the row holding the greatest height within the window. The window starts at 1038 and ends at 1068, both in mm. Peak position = 1046.0 mm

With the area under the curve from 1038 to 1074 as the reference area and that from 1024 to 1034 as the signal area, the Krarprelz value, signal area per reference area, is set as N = 0.3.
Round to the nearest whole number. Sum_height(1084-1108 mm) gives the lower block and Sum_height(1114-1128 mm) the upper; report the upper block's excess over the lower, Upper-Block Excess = -48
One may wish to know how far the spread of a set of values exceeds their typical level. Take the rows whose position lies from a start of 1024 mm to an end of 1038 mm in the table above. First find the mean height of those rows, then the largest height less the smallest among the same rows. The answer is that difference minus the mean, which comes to -19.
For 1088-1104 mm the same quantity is -21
